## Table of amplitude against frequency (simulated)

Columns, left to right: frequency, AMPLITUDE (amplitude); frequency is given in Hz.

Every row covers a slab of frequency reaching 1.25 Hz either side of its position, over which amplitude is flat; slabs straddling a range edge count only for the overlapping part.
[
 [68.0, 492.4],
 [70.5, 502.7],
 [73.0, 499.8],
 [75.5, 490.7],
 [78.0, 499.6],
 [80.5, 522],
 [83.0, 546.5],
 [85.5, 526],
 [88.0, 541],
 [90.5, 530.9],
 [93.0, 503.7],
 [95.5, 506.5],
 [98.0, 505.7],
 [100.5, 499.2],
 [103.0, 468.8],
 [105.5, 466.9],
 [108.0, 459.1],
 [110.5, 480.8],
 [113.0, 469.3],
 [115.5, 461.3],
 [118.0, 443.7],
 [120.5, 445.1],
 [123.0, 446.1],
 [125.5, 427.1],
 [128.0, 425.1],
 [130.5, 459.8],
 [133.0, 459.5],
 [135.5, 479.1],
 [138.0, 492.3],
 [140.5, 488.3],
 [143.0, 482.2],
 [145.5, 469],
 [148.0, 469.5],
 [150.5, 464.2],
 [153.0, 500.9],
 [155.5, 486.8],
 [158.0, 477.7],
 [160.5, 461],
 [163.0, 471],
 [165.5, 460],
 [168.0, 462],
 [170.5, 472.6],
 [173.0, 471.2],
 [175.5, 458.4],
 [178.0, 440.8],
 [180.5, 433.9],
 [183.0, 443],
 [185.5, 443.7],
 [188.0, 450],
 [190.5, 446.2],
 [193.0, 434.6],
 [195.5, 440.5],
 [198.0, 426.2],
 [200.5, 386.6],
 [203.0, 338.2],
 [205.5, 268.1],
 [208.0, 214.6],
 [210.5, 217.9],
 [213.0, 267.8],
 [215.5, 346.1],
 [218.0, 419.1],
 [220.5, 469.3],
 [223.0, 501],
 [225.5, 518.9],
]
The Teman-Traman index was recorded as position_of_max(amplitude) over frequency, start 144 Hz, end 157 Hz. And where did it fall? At 153.0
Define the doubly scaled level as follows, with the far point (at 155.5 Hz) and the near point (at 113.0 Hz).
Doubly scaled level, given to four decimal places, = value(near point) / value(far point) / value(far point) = 0.0020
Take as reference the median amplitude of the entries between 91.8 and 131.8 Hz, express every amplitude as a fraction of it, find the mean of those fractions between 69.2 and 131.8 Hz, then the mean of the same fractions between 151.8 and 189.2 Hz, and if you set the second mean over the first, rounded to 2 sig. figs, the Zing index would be 0.95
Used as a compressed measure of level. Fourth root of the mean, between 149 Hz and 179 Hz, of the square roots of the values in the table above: 2.16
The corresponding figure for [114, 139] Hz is 2.15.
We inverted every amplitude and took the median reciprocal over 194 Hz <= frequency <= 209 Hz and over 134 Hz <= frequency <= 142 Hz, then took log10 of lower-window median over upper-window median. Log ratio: -0.13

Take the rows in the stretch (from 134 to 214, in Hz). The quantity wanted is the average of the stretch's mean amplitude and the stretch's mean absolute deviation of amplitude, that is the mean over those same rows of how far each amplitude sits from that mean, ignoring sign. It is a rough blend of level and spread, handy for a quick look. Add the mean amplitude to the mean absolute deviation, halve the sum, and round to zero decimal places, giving 242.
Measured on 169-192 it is 231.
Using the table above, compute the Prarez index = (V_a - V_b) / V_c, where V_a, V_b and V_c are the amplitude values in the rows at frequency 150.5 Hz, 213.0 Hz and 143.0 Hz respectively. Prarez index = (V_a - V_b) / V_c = 0.41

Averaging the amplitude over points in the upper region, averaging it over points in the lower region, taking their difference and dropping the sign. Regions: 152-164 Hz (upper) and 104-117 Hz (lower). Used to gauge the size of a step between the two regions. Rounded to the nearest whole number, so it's 12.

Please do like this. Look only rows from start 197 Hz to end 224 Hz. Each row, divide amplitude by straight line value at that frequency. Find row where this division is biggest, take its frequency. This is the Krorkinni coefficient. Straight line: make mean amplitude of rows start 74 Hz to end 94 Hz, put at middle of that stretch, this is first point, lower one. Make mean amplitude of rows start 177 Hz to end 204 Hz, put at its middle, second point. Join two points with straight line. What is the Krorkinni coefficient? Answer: 223.0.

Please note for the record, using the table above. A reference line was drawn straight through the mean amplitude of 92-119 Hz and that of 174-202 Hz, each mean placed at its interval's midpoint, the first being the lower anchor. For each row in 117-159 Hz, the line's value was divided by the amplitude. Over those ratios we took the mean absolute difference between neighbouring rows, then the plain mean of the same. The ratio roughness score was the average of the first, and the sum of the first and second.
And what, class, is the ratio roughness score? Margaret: 0.521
